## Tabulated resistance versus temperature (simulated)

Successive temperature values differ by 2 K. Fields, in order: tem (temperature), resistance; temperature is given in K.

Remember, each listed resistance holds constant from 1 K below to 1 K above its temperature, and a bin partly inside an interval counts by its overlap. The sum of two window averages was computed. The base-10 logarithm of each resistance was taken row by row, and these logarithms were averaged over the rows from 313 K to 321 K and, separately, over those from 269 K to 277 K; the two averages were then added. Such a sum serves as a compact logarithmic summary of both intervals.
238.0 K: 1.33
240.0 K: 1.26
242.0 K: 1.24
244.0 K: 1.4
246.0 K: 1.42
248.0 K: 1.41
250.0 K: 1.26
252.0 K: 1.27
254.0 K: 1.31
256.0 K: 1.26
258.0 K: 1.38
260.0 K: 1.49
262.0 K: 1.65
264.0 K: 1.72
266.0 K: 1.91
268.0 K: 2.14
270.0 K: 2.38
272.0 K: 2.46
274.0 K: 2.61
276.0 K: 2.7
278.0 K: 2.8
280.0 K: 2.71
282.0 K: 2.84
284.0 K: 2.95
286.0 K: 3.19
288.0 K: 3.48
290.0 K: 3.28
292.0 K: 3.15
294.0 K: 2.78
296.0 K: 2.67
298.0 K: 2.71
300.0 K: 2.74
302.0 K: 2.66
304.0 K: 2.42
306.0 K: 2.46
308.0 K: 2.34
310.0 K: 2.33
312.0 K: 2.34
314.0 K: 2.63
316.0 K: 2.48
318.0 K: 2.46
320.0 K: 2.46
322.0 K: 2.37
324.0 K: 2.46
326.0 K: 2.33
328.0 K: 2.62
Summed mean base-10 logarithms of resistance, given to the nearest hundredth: 0.80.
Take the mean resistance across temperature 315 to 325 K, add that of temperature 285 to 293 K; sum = 5.7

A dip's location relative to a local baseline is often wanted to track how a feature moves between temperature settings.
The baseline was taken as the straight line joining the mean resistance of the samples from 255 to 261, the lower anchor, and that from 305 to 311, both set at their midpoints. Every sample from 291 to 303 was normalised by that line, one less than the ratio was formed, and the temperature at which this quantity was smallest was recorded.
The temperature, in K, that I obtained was 302.0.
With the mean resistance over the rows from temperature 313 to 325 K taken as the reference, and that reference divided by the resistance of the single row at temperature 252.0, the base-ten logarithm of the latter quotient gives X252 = 0.29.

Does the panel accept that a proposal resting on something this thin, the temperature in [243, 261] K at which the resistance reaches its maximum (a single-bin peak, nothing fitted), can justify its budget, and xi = 260.0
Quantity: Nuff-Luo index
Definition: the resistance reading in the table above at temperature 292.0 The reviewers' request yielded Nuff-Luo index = 3.15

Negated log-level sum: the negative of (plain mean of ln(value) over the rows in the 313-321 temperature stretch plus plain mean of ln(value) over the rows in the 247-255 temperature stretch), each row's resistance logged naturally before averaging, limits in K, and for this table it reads -1.19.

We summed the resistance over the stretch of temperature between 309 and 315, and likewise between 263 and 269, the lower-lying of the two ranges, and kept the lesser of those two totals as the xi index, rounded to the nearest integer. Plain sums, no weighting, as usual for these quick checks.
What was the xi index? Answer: 6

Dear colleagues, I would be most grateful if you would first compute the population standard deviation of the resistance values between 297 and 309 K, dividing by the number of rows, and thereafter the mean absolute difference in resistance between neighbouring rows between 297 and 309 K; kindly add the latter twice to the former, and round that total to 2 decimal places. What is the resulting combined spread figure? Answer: 0.36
